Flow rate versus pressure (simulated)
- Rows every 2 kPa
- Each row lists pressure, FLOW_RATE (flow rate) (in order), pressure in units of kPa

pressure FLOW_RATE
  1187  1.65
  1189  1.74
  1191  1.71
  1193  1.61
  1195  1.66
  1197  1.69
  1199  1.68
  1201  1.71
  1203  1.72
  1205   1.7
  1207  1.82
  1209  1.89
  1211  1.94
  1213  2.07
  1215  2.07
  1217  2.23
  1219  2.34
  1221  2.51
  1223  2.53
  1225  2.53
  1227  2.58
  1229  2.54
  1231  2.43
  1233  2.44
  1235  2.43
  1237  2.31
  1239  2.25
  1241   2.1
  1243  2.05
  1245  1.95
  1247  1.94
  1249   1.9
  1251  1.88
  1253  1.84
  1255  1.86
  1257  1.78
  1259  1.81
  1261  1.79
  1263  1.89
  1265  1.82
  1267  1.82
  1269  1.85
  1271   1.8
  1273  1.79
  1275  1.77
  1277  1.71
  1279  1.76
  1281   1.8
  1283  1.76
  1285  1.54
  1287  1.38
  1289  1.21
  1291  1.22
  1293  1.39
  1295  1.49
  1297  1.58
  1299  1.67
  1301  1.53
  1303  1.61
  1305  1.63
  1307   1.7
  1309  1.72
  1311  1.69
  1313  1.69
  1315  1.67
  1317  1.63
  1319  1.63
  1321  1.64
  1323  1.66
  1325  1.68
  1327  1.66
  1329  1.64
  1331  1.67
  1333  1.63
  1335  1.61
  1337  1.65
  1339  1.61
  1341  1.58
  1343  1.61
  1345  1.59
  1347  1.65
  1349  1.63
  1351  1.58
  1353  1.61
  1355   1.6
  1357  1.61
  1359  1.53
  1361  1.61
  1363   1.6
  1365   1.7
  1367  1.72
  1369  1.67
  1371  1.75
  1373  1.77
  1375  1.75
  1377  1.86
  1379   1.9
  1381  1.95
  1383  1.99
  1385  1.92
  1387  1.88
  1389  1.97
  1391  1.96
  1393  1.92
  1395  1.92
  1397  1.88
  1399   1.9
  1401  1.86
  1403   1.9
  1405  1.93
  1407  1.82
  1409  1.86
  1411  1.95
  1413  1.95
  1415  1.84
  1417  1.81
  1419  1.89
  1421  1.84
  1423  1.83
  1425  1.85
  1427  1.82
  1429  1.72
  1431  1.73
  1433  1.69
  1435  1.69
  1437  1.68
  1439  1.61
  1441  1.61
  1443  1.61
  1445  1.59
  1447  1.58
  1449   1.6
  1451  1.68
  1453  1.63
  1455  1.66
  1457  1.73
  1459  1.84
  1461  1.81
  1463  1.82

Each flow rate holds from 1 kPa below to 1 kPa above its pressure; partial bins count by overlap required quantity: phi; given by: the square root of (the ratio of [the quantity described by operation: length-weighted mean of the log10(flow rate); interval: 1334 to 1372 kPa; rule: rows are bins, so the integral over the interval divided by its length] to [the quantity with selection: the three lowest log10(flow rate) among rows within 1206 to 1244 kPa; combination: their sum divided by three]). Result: 0.88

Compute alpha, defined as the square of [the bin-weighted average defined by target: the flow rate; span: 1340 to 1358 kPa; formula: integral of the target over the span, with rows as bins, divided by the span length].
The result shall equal 2.58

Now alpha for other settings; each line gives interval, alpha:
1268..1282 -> 3.18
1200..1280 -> 4.12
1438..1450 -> 2.56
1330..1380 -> 2.75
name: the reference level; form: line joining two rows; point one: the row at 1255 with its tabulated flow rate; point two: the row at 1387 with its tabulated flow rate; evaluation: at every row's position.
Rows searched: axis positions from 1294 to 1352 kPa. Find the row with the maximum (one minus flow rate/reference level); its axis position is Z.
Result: 1295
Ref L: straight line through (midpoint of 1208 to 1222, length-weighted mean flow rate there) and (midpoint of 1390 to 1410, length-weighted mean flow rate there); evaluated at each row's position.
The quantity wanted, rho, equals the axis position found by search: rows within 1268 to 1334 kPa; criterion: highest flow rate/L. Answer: 1269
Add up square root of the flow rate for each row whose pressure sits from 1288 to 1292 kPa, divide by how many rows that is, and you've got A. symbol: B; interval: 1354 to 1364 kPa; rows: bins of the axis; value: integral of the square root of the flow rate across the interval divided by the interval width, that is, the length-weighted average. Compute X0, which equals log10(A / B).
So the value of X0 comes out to -0.058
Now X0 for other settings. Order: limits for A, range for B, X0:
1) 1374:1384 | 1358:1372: 0.029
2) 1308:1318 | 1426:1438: -0.005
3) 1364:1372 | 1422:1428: -0.015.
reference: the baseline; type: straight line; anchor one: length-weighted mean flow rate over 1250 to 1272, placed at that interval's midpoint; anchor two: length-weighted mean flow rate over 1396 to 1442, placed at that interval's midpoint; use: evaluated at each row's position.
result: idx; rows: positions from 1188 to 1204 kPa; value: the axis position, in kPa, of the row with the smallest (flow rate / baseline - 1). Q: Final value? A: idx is 1193 kPa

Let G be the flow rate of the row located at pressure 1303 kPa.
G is 1.61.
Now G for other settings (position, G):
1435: 1.69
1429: 1.72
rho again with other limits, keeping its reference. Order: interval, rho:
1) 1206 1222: 1221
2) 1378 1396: 1383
